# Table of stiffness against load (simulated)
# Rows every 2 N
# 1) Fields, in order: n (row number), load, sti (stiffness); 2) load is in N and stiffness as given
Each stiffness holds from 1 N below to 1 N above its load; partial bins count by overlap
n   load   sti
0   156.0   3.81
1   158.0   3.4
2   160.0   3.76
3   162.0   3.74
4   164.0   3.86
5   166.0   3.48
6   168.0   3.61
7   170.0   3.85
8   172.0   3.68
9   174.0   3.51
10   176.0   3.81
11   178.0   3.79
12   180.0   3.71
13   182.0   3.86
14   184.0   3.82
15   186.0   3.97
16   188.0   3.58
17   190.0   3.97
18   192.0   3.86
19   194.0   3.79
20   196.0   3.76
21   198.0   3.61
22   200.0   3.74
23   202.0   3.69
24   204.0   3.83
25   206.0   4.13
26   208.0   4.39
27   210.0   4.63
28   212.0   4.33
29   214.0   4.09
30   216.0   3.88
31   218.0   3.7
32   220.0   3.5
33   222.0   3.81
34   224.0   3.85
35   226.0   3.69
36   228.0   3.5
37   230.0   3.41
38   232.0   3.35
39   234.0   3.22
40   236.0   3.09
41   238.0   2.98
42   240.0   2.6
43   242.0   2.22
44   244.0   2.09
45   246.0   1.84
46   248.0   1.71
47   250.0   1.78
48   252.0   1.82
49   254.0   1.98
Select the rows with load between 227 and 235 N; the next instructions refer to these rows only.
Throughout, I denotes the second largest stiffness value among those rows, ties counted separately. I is 3.41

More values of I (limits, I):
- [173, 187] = 3.86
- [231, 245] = 3.22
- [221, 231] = 3.81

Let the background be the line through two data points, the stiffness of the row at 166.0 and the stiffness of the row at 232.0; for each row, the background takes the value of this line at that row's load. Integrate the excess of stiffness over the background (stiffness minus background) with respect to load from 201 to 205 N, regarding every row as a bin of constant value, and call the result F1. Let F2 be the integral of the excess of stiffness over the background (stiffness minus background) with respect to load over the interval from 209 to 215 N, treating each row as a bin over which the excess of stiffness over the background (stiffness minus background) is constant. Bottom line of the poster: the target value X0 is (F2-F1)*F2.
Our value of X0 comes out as 25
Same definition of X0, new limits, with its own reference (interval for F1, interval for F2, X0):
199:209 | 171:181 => -7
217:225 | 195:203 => -1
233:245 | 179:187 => 34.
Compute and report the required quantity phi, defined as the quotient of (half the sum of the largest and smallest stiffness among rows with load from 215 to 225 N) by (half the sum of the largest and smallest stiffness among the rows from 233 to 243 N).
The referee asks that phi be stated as 1.36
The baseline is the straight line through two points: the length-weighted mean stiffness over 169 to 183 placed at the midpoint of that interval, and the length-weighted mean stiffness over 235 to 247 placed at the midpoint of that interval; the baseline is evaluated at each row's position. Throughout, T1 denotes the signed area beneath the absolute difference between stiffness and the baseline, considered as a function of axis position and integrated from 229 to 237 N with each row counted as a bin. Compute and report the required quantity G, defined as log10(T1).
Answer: 0.7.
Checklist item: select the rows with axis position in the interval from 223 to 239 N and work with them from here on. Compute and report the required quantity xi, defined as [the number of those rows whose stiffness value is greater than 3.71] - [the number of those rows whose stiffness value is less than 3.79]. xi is -6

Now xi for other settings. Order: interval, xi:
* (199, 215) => 5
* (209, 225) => 4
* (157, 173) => -2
